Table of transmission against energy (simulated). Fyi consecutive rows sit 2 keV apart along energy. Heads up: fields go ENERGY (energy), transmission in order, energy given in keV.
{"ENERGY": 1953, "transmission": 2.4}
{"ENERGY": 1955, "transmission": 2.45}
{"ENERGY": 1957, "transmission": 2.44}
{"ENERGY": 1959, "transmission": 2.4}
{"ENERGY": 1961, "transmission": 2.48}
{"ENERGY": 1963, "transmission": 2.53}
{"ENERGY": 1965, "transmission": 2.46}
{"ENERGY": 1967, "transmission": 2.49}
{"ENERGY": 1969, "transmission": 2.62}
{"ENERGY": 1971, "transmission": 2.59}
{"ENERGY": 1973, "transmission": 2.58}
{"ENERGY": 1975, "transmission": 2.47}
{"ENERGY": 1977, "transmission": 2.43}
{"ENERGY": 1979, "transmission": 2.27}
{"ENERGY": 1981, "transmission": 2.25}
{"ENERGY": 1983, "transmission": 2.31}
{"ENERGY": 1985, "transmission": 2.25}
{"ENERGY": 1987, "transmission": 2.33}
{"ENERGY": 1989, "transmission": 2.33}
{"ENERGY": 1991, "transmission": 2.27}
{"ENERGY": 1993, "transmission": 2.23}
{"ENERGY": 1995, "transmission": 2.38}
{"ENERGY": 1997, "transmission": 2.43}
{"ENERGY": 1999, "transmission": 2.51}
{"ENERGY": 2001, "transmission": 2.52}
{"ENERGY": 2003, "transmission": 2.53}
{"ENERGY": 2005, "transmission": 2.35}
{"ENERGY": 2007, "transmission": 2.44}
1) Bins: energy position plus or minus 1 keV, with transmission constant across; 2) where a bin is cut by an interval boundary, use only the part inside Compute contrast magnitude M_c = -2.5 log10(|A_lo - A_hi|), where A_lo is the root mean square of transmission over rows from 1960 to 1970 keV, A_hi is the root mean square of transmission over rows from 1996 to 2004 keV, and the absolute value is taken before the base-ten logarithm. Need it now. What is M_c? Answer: 4.3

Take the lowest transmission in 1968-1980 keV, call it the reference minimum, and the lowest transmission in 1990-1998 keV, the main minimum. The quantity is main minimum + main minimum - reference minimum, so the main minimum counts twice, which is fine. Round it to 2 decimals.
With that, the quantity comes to 2.19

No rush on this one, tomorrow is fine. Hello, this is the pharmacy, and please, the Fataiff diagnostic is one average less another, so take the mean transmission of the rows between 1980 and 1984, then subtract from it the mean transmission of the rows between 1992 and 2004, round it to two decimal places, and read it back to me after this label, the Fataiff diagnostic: -0.15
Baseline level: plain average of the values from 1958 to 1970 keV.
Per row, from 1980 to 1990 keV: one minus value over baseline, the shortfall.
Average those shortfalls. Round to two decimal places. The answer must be 0.08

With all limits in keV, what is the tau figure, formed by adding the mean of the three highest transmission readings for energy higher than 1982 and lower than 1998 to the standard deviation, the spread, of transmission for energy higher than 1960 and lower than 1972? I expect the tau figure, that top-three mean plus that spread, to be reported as 2.44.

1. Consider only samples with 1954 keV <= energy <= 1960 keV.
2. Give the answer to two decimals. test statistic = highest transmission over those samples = 2.45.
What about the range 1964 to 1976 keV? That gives 2.62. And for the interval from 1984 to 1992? 2.33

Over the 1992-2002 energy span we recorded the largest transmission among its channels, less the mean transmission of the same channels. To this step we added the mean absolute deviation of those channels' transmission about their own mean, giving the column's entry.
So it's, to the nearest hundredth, 0.19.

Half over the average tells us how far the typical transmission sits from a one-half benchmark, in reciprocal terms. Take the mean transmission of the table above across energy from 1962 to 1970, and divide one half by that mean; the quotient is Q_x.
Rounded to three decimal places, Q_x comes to 0.198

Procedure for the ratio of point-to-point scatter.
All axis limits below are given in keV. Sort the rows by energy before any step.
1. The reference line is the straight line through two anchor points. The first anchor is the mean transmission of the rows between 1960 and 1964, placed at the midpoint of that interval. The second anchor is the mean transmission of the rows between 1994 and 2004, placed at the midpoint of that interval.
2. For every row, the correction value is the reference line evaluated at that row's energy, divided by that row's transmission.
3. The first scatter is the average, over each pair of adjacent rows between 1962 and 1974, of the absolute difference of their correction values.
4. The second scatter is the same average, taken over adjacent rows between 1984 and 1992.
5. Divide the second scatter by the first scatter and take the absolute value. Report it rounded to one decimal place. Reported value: 1.1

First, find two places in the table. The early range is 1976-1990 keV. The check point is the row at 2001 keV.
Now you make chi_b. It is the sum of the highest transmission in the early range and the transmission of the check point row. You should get 4.95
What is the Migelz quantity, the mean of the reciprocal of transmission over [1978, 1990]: 0.44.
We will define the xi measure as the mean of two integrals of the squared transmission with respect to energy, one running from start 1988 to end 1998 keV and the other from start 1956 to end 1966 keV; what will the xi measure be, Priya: 57.4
